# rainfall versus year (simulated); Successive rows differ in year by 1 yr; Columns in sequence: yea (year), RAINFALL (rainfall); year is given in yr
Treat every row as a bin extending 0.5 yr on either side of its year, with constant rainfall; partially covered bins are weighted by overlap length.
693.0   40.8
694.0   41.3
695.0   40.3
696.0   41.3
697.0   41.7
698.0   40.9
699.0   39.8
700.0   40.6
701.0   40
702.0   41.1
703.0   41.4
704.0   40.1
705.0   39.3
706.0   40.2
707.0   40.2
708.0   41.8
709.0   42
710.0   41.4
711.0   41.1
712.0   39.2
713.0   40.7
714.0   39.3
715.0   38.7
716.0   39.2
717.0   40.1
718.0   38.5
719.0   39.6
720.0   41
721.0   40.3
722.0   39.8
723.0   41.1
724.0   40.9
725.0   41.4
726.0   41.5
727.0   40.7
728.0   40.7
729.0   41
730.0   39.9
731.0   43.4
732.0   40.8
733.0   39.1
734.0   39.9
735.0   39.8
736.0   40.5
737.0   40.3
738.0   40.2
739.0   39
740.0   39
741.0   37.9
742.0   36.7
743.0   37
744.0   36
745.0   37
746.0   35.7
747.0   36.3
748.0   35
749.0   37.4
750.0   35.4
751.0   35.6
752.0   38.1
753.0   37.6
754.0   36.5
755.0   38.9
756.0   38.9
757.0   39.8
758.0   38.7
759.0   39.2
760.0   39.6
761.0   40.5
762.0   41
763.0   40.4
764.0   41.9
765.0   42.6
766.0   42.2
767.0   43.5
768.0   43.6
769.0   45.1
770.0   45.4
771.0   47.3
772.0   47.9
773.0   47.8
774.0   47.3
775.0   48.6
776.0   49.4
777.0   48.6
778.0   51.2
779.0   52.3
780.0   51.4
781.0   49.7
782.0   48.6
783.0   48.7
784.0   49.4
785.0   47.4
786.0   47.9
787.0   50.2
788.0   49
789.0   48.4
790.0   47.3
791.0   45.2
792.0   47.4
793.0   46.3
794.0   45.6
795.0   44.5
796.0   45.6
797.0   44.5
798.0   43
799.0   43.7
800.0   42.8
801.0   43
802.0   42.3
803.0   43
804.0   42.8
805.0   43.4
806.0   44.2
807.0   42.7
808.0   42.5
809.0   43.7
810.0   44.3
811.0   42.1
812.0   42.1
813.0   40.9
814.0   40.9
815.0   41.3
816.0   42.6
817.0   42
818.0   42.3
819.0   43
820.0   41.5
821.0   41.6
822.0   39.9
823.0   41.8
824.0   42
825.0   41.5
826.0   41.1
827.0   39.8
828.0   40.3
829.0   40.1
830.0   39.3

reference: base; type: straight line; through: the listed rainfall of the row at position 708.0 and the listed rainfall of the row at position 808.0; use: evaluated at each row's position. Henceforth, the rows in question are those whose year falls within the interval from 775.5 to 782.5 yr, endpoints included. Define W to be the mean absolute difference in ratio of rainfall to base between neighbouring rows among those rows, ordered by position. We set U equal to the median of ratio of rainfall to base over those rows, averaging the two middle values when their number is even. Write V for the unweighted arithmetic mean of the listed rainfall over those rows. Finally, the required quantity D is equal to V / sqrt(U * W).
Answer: 257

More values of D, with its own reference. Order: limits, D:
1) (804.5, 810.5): 302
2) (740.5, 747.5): 268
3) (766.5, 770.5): 356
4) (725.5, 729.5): 443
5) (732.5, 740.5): 396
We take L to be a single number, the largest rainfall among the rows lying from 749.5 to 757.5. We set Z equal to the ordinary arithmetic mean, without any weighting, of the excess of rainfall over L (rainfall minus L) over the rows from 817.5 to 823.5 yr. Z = 1.9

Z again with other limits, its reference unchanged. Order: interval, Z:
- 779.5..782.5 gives 10.1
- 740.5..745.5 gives -2.9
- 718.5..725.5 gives 0.8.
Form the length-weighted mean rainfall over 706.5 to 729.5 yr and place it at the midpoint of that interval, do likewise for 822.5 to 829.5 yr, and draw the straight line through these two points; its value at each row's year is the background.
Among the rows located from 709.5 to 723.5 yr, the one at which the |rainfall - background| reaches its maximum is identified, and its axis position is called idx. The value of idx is 718.0 yr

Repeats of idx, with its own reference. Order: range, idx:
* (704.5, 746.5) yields 746.0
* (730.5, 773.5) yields 772.0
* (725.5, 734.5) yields 731.0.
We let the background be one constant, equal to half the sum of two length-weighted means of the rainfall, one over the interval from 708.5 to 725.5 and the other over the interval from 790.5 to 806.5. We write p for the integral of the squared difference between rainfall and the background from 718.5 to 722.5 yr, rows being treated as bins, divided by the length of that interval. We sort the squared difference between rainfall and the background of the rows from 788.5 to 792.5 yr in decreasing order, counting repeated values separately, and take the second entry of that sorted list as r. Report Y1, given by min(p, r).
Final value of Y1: 4.5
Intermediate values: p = 4.5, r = 27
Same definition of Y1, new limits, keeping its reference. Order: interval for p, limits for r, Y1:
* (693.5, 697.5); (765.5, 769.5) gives 1.4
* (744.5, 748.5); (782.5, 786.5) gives 39.4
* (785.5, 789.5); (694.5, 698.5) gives 1.8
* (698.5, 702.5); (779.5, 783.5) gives 3.7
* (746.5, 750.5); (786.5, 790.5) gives 39.3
